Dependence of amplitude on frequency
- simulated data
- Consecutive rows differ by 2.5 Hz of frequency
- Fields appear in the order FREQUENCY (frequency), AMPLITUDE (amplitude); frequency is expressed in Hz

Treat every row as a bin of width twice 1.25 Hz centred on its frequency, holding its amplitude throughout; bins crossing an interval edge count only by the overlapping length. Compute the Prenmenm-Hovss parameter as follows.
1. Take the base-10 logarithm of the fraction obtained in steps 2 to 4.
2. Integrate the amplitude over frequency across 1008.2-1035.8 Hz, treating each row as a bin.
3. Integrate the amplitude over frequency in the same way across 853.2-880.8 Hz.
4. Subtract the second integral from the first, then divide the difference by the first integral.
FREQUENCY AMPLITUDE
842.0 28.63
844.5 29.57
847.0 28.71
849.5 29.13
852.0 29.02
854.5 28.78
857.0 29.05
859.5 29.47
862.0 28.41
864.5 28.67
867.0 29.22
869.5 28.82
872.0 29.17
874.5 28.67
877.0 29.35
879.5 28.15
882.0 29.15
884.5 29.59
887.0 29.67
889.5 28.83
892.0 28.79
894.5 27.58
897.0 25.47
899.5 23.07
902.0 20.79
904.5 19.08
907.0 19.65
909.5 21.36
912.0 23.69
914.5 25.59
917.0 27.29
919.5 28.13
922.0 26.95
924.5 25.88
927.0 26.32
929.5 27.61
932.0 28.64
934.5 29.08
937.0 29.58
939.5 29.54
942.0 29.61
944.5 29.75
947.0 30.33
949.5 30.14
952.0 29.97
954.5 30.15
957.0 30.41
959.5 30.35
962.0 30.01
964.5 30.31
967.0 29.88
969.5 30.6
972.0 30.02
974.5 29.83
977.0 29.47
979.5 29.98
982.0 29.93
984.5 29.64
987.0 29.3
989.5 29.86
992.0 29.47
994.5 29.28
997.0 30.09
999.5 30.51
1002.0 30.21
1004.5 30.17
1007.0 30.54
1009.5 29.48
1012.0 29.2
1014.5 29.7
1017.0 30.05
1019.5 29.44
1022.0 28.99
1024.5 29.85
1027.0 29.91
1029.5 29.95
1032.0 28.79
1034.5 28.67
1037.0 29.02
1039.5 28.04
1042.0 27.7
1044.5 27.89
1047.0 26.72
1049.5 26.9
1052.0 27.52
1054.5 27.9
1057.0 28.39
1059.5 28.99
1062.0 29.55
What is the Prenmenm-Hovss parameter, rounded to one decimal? -1.7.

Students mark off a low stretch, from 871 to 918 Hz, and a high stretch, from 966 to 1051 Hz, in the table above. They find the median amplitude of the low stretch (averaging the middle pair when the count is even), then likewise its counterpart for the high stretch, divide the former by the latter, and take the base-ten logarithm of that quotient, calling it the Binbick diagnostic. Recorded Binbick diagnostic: -0.032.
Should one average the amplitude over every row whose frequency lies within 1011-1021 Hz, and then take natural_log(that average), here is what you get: 3.39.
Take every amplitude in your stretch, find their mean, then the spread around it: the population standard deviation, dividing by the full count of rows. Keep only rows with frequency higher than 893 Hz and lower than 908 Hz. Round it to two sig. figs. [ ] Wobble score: 3.1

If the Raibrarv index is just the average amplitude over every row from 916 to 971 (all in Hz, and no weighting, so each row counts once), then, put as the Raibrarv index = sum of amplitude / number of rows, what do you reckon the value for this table 29.1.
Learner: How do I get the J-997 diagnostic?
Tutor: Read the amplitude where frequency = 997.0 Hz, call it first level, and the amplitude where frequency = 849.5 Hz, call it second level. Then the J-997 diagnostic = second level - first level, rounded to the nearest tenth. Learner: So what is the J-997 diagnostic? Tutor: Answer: -1.0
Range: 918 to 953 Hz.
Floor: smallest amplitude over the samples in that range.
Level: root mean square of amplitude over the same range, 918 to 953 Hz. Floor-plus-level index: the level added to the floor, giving 55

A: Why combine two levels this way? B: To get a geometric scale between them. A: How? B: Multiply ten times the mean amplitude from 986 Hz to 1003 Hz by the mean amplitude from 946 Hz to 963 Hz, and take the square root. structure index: 94.9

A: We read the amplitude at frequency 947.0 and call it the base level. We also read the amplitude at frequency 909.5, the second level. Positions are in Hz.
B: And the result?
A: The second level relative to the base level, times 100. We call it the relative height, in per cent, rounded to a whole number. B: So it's 70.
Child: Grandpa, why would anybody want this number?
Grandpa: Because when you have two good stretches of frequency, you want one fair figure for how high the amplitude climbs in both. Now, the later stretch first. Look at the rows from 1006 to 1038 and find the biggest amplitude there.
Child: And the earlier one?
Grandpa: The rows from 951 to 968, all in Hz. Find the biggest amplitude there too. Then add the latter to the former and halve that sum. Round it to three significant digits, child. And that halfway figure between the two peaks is 30.5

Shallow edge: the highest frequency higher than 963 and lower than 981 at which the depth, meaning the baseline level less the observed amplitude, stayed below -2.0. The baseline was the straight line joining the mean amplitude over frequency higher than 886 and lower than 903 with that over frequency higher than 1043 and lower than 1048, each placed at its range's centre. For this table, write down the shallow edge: 979.5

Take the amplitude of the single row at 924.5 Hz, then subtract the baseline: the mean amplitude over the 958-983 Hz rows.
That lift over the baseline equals -4.2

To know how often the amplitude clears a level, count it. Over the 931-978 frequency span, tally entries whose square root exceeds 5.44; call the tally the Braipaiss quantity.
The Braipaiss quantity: 14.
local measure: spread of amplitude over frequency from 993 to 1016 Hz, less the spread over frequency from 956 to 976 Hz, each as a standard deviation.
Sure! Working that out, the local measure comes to 0.2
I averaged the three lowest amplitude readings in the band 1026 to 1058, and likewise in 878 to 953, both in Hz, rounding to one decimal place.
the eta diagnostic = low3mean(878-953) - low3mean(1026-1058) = -7.2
